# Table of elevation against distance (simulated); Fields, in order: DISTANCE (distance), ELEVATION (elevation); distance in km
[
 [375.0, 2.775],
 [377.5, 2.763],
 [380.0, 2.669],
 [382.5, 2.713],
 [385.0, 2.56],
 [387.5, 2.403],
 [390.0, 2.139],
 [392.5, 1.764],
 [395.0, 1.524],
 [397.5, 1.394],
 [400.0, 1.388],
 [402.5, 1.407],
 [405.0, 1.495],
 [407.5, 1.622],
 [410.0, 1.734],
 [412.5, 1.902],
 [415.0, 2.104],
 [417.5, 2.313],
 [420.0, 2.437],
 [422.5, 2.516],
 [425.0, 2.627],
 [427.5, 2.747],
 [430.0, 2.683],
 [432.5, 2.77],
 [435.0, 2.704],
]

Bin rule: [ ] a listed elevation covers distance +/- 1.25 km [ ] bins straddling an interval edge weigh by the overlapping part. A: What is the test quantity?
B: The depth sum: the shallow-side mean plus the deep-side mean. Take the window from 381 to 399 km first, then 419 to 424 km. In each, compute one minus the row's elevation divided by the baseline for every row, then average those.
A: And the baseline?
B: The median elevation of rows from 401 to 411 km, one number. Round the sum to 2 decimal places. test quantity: -0.92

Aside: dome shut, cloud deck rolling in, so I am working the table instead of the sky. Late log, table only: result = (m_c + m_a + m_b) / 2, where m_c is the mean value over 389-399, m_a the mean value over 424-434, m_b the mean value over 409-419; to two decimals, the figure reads 3.21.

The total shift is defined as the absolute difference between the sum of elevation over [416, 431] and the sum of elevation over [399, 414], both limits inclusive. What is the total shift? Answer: 5.8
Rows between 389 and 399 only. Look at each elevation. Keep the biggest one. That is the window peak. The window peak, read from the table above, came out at 2.139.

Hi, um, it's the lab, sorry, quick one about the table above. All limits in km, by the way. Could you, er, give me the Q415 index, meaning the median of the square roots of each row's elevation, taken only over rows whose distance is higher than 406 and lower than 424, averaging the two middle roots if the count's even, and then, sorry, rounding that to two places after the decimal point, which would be 1.45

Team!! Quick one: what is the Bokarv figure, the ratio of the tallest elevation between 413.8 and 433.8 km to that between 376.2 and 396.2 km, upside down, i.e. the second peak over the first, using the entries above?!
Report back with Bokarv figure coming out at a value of 1.00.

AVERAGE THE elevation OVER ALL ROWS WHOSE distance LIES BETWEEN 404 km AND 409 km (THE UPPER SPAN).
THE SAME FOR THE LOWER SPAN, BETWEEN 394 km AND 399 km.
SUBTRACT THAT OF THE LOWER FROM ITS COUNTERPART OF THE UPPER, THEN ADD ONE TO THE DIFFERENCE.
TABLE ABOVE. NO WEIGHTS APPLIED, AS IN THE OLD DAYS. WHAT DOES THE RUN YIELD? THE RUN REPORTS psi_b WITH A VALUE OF 1.1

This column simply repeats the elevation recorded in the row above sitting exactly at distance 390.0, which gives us 2.139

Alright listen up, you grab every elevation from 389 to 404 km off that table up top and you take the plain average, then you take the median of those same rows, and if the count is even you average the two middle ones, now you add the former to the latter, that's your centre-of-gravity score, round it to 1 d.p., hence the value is 3.1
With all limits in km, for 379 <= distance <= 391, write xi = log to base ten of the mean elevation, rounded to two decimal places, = 0.40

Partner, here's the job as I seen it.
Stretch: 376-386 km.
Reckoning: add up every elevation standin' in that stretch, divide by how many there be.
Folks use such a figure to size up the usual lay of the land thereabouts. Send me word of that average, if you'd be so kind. 2.68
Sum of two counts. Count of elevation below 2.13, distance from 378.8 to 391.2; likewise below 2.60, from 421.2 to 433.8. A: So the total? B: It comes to 1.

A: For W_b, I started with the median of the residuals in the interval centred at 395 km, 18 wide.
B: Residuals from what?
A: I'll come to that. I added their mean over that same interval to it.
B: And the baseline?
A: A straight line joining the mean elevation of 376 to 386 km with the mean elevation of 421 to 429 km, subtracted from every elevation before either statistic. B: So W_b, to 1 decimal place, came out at -2.1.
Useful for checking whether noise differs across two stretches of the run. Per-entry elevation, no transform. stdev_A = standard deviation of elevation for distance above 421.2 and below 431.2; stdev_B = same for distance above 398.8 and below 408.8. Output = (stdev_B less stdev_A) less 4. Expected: -3.99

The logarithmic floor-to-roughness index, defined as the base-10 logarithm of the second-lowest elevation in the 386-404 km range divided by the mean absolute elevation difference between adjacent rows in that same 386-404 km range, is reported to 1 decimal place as 0.9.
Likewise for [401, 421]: 1.0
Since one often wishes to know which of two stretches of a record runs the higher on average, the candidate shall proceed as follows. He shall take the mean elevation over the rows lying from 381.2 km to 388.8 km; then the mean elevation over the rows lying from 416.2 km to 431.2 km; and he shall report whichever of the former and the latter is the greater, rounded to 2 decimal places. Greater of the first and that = 2.56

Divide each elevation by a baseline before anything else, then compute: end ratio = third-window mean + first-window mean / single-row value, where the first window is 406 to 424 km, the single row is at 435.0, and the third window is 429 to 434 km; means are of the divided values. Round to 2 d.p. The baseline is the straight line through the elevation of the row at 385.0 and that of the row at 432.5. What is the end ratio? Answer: 1.78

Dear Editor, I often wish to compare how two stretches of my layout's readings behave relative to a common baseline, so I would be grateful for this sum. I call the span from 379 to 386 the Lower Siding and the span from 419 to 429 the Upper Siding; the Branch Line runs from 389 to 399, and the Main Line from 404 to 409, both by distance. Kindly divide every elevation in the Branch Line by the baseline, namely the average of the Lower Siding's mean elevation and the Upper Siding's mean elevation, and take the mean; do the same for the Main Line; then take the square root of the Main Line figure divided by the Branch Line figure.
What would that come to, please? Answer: 0.96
